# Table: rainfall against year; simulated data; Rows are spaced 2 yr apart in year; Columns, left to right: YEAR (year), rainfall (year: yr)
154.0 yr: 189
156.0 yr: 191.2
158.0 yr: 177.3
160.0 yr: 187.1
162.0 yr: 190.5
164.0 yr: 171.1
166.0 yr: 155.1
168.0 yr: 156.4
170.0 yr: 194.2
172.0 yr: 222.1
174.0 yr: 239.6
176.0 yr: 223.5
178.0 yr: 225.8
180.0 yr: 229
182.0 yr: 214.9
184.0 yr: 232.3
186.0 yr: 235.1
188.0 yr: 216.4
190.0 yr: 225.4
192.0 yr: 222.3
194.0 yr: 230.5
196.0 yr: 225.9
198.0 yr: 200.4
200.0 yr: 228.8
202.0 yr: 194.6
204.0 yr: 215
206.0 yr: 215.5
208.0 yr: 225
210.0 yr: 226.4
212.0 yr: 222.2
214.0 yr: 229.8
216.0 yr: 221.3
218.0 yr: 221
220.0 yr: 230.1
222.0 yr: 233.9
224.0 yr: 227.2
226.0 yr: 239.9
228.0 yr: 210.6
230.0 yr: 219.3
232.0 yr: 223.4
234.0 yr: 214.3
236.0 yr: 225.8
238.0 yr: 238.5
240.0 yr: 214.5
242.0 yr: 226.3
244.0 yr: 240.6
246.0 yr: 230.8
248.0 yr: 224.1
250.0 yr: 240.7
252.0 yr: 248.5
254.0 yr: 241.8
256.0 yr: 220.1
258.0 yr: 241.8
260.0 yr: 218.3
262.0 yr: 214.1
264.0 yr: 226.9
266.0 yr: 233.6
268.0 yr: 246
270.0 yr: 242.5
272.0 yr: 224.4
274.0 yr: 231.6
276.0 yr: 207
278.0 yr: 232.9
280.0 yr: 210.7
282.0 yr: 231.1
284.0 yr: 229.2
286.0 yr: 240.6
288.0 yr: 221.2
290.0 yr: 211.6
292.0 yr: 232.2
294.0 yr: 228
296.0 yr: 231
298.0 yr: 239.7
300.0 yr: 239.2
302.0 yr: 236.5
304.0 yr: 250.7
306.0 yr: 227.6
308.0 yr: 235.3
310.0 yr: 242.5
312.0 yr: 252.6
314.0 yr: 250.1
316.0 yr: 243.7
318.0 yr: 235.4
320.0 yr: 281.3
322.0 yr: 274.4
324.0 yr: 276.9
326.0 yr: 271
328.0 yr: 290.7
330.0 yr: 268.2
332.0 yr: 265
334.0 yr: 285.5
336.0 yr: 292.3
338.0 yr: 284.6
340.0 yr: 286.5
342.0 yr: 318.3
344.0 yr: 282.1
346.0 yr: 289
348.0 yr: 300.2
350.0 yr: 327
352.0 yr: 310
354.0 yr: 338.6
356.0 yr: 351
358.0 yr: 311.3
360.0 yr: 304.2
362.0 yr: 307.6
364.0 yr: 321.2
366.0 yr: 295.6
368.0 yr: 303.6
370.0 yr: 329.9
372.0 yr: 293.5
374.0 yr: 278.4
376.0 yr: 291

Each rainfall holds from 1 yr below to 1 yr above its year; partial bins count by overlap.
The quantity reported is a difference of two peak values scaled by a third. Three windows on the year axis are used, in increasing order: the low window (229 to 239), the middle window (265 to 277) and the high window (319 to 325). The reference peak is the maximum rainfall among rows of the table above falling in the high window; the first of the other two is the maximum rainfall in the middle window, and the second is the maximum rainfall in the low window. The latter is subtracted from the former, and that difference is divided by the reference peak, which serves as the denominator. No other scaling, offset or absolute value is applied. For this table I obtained 0.027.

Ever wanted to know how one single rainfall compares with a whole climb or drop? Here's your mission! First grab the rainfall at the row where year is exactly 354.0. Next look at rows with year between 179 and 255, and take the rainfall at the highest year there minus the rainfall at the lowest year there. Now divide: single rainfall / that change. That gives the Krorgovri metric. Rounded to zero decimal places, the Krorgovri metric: 26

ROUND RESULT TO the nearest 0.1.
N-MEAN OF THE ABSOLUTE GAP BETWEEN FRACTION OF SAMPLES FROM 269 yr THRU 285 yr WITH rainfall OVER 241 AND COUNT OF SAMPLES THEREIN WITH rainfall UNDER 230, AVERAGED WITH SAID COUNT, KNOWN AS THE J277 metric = 3.9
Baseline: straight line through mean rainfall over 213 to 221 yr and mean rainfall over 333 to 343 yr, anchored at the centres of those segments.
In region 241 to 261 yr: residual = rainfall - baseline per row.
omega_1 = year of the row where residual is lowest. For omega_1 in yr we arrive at 260.0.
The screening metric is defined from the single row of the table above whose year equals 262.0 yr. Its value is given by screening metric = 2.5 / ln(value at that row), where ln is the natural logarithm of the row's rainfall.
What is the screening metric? 0.466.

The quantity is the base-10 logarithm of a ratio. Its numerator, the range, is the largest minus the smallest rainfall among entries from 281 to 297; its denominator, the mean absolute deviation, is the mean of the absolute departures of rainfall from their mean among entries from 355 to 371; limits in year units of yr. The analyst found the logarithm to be 0.32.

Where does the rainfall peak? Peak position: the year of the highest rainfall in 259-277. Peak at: 268.0 yr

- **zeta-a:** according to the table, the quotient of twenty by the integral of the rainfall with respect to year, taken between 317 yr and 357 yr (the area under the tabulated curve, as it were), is 0.0017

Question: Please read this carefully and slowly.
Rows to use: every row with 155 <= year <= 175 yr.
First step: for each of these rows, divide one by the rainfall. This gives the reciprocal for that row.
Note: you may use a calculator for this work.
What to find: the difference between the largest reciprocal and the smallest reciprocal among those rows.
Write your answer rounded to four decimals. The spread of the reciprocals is 0.0023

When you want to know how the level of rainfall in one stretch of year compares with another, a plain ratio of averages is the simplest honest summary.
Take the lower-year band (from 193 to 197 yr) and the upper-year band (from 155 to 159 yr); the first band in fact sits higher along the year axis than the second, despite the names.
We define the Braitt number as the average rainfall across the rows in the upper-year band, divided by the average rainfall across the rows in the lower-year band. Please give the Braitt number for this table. 0.81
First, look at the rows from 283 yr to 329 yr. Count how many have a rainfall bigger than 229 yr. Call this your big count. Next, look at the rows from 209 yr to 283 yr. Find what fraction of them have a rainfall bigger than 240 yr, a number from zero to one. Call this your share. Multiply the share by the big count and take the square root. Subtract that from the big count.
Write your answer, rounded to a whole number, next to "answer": 17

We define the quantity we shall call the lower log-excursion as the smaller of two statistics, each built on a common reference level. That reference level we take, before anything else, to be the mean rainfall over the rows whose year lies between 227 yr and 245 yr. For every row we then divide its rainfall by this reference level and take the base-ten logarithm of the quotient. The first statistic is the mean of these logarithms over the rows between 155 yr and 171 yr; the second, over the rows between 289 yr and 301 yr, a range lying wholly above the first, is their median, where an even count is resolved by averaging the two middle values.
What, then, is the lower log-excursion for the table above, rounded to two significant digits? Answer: -0.10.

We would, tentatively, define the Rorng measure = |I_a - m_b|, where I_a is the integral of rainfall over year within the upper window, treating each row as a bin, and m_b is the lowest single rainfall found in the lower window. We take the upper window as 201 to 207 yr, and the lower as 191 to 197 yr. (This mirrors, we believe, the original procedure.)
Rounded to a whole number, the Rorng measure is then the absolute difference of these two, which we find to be 1028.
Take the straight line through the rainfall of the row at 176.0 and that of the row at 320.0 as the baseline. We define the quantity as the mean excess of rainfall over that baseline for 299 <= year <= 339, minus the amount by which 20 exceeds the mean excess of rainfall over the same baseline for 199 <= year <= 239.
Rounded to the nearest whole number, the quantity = -58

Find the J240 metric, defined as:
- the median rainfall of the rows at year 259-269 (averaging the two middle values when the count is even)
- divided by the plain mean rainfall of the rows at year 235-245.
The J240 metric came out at 0.99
